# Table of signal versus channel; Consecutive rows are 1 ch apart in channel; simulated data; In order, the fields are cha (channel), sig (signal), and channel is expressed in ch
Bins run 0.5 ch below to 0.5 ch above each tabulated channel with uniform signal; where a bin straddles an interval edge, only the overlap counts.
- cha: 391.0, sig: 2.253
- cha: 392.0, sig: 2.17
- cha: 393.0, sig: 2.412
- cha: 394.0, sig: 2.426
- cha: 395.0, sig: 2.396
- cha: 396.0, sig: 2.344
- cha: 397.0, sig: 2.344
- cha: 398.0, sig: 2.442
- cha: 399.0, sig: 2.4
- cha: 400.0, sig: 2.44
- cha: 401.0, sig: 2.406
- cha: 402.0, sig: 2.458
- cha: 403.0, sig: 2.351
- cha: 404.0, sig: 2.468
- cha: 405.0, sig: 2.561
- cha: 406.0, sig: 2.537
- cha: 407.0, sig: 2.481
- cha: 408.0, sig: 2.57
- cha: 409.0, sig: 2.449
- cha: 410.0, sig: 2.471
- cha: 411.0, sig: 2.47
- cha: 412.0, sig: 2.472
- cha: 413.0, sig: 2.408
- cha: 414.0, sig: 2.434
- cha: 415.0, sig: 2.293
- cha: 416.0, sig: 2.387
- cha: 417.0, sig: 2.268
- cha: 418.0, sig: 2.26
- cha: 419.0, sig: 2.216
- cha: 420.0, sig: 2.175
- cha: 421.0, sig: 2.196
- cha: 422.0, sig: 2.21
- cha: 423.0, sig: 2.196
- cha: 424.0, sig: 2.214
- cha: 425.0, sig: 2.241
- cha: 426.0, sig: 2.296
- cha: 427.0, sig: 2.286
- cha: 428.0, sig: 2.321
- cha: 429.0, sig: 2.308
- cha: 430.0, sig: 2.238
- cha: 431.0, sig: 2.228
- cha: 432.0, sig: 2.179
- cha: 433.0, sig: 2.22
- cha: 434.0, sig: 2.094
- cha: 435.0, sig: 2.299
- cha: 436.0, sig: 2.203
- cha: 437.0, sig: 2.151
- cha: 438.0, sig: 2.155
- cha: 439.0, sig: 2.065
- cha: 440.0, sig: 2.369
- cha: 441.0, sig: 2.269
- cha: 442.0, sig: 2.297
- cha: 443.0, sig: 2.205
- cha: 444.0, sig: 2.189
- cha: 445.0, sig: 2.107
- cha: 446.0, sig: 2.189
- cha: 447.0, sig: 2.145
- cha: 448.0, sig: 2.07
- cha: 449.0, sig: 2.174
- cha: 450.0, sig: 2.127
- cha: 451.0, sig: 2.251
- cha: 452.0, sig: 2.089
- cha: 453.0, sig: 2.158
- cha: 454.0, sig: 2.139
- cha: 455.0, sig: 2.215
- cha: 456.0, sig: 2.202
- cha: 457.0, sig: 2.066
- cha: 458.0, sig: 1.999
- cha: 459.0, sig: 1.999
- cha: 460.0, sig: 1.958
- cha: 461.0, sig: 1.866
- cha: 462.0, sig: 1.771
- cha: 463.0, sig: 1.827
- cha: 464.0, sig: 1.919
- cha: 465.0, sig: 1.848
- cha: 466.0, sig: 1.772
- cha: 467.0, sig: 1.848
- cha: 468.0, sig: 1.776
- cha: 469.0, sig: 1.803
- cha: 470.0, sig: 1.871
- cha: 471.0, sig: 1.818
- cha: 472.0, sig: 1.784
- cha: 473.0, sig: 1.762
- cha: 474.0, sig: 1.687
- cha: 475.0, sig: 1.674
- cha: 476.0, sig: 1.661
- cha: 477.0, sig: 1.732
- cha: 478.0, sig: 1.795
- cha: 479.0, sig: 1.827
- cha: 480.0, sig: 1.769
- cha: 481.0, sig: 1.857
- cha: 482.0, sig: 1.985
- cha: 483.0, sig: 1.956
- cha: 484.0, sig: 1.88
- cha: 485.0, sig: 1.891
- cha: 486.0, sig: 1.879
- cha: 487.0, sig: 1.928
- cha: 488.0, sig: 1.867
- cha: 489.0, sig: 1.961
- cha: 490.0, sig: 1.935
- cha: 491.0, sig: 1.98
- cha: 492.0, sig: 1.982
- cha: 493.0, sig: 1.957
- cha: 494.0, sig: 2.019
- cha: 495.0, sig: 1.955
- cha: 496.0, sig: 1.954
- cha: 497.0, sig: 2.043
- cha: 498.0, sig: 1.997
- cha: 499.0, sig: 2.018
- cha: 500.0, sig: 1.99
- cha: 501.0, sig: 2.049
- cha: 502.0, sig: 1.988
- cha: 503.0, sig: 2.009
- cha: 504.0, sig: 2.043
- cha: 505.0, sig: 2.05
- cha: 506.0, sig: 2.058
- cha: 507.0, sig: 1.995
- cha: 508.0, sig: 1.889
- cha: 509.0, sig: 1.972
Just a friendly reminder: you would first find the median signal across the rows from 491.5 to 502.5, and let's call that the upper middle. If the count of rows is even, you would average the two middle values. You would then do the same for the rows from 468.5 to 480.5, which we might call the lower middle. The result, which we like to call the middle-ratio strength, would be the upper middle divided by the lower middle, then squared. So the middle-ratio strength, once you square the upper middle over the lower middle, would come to 1.25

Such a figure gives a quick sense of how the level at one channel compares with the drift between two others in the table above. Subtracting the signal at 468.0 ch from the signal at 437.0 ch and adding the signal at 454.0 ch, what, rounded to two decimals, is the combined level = 2.51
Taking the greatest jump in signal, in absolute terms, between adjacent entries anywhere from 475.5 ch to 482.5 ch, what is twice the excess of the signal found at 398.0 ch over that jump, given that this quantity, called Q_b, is 4.63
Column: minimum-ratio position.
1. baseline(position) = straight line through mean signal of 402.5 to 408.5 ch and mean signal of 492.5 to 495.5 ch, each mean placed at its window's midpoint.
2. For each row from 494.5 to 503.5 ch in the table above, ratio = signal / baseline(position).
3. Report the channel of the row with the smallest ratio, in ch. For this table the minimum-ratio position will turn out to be 495.0 ch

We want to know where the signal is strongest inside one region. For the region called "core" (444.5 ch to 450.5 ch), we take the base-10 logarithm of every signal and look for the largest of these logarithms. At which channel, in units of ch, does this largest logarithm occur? 446.0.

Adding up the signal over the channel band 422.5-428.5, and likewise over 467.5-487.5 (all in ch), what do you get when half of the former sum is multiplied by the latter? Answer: 246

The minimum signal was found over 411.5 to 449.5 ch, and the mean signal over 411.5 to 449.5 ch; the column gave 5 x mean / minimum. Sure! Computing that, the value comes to 5.4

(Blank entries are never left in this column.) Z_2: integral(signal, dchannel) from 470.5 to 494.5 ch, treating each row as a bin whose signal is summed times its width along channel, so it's 45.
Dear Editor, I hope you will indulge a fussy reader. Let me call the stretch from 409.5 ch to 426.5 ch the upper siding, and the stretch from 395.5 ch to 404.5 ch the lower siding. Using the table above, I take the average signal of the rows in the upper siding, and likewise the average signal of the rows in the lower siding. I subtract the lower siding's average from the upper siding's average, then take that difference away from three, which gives 3.1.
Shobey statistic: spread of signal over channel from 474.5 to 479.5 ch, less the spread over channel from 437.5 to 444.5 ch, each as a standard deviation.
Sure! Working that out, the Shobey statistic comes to -0.027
